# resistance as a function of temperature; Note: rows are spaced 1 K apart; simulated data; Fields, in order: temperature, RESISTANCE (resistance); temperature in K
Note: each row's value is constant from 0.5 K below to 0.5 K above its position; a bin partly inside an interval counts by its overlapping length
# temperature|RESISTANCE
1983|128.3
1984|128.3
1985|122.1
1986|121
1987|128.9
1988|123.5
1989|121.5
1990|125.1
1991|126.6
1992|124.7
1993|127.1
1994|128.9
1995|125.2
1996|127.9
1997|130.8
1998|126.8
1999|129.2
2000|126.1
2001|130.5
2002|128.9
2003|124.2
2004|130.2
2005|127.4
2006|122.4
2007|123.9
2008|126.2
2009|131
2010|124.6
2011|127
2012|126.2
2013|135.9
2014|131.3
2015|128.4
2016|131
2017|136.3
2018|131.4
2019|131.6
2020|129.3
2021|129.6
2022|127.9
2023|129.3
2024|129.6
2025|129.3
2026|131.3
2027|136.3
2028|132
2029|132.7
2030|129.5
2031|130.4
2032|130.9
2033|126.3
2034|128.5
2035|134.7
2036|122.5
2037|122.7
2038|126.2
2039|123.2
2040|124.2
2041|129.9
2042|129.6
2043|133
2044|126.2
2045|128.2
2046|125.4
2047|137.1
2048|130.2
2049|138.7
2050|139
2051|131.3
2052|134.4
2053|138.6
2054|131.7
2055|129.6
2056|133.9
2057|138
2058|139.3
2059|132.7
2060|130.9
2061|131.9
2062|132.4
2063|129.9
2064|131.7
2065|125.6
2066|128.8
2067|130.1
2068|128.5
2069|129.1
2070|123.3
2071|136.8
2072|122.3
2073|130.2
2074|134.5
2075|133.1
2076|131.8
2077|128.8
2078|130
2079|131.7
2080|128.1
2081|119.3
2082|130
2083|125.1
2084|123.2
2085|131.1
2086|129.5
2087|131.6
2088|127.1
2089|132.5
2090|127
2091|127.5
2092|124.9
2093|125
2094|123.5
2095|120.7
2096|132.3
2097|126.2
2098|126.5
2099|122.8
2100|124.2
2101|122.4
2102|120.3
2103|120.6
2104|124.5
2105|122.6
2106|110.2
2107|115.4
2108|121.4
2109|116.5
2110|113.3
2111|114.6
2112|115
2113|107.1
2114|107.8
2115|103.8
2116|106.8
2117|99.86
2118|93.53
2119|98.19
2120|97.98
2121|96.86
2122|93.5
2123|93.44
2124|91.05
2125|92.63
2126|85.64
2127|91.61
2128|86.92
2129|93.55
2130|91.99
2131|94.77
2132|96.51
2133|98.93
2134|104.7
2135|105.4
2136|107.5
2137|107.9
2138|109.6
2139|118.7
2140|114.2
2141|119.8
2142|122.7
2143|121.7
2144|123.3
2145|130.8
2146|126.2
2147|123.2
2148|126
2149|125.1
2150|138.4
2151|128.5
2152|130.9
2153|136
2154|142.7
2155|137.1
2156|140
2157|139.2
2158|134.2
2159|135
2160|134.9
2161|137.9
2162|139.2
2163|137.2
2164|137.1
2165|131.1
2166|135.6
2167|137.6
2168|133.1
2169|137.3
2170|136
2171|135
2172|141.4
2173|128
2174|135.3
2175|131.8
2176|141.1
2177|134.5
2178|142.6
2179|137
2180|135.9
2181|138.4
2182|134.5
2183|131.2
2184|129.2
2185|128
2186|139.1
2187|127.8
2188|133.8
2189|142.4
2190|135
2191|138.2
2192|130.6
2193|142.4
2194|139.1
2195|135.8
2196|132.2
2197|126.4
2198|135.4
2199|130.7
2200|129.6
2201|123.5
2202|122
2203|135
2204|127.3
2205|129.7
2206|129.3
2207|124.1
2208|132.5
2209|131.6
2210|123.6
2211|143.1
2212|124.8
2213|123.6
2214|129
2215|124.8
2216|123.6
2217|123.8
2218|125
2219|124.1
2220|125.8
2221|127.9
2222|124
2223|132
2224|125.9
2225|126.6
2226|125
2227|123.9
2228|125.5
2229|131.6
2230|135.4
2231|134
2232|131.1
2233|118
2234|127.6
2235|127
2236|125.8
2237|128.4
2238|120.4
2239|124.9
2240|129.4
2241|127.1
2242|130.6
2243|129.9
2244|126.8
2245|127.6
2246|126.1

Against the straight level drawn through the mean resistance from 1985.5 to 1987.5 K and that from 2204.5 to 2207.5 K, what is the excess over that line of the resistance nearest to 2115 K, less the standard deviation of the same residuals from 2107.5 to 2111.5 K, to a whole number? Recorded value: -26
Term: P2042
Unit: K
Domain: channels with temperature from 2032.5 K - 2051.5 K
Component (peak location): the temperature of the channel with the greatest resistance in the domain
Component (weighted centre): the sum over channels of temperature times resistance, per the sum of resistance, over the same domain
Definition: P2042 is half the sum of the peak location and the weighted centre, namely 2046.1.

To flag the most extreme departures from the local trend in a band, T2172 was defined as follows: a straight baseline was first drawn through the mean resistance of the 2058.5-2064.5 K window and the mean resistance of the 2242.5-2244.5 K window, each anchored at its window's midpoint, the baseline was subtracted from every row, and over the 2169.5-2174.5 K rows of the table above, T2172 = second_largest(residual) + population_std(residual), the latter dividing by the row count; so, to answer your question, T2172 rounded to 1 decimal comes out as 10.6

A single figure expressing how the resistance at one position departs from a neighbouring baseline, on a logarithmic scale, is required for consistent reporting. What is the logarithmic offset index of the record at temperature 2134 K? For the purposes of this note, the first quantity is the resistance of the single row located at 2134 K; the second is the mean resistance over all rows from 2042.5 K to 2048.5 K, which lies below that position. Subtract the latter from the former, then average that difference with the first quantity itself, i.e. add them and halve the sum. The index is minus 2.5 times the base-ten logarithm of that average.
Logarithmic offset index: -4.00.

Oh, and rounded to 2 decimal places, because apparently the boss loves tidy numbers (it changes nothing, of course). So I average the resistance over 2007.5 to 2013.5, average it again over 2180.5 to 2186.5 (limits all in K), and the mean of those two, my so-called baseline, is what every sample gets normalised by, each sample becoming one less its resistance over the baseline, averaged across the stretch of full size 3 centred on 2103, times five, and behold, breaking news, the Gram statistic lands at 0.35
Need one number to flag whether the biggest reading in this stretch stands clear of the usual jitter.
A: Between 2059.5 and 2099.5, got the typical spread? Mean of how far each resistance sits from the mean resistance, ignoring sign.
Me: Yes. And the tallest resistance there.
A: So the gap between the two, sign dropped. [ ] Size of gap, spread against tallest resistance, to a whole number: 134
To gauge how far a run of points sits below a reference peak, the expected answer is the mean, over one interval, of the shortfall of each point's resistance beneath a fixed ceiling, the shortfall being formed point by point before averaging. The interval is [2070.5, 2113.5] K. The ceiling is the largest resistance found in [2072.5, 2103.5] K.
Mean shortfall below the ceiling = 9.8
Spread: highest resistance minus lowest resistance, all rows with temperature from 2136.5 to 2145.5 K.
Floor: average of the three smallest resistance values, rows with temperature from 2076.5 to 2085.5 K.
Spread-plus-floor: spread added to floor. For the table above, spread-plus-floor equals 145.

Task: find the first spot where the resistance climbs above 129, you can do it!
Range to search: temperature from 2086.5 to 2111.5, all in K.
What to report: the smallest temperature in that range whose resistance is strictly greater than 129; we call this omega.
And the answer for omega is 2087 K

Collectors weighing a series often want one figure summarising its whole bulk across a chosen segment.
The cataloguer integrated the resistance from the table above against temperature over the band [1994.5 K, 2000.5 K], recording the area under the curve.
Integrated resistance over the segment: 766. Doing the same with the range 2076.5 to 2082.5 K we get 768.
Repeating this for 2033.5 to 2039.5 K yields 758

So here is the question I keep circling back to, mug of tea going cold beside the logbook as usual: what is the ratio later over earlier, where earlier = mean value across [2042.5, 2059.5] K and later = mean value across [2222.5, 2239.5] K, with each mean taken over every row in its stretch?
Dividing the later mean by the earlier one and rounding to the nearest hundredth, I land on 0.95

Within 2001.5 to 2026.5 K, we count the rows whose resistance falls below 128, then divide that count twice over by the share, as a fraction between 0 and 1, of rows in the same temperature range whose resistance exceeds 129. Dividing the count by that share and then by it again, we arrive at 29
